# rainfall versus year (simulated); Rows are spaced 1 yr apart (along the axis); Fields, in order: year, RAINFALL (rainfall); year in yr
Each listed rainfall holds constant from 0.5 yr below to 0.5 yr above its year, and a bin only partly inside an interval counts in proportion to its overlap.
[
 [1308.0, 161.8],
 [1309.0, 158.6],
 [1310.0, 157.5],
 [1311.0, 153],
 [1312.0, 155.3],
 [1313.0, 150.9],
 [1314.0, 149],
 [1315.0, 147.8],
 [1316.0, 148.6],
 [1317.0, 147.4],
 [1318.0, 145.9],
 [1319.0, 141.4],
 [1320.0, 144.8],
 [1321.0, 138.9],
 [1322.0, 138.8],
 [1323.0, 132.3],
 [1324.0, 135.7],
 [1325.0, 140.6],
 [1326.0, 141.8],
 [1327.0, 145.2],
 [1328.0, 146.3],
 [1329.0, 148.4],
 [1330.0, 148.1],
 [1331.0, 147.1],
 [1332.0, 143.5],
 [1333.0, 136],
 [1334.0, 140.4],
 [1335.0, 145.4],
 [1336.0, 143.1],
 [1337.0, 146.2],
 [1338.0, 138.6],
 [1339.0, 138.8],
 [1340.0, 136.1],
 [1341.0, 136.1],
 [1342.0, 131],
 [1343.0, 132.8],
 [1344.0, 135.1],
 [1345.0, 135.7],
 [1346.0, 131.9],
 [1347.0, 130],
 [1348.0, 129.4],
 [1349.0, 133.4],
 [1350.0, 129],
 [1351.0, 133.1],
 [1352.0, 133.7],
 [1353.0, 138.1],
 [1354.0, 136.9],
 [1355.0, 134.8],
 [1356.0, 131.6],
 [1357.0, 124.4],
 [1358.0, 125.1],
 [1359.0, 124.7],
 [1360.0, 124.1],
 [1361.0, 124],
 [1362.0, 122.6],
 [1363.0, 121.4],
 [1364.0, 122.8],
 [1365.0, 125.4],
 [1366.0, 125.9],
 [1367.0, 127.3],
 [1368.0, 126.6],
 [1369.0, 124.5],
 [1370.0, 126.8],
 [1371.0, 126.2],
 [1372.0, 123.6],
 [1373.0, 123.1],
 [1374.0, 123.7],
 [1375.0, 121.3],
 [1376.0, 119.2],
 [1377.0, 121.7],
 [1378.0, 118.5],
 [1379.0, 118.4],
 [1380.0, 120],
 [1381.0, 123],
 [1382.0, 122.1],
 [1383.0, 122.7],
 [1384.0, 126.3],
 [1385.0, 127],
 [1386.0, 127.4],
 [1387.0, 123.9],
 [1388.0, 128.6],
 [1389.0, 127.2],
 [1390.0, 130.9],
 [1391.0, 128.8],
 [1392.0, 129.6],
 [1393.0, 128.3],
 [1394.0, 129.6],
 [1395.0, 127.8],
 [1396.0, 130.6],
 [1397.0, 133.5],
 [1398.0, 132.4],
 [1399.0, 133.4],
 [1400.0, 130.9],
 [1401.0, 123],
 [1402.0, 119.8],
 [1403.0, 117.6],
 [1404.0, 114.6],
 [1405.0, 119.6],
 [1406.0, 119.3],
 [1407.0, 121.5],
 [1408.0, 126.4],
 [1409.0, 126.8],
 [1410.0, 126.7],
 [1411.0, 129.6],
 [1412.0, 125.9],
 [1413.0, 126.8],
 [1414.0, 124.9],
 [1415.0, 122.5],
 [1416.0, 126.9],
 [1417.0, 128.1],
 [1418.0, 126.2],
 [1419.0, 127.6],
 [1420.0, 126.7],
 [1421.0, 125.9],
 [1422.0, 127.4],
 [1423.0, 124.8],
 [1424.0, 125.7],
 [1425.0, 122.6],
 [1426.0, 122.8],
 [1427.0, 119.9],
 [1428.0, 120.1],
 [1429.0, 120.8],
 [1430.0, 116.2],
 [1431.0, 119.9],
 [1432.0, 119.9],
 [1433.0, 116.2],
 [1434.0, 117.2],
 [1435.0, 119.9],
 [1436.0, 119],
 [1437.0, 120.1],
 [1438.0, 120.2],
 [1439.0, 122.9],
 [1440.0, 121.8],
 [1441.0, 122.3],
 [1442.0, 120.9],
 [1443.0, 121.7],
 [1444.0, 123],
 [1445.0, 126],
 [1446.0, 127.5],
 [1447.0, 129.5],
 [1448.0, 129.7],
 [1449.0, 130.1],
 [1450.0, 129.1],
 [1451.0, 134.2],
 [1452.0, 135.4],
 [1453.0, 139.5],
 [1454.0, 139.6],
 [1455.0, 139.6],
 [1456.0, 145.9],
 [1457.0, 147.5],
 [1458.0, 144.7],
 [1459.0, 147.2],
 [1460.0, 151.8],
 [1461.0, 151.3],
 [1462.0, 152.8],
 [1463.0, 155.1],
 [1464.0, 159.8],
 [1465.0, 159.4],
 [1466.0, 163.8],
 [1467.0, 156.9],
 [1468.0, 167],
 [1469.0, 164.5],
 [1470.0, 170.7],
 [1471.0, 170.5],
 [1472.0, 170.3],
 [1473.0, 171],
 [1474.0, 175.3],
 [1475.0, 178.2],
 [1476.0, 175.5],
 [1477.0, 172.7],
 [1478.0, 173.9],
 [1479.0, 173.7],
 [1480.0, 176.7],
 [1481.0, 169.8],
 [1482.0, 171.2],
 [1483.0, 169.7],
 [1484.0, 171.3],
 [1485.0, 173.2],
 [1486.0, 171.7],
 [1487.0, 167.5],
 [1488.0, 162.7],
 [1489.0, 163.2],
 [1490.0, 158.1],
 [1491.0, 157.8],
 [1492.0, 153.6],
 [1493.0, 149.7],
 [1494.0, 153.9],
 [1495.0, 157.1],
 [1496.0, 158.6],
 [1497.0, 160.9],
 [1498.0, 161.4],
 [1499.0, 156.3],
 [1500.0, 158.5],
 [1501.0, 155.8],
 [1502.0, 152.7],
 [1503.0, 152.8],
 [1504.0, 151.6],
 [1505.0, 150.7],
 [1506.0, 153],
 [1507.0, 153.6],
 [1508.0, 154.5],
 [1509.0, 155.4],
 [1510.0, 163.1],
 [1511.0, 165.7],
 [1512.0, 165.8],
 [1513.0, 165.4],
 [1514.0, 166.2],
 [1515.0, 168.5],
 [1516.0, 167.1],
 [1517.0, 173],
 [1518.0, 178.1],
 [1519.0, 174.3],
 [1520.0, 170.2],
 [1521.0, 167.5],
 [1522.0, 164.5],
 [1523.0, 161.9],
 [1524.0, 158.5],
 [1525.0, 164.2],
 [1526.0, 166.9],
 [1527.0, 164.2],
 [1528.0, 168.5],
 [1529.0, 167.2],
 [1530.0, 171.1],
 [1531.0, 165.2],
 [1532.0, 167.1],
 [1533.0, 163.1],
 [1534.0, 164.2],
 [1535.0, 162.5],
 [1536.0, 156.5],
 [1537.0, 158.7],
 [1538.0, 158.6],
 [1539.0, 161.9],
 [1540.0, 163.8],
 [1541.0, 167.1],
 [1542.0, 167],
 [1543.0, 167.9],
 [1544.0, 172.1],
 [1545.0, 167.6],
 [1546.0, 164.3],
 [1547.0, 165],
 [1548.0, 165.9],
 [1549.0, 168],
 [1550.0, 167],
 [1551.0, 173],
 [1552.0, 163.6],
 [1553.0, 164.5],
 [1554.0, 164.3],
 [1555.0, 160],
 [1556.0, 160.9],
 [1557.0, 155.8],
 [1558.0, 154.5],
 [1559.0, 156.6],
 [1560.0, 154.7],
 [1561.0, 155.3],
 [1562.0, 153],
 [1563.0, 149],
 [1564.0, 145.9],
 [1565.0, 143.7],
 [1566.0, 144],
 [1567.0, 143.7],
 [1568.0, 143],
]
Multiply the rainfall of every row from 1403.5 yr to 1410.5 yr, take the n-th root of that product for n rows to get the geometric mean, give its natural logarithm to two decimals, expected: 4.80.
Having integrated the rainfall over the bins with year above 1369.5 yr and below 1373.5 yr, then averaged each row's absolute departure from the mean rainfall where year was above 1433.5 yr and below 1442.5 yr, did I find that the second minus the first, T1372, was -498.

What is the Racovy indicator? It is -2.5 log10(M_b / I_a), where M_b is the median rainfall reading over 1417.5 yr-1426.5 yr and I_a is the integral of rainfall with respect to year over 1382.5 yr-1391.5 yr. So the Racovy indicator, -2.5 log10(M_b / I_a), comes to 2.39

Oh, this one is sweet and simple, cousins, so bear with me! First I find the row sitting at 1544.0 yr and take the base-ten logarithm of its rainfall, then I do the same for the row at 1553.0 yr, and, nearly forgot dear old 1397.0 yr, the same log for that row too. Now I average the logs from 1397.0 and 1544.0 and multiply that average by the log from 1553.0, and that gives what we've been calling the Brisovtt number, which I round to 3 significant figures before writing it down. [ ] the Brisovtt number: 4.83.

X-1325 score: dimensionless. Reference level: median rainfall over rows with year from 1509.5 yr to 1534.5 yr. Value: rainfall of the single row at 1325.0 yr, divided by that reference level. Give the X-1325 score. 0.85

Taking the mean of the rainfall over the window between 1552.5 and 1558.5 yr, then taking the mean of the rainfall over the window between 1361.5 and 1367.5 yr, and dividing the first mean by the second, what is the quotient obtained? 1.29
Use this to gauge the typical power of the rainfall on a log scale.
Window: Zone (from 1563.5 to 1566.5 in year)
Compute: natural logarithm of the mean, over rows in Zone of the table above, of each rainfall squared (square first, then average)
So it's 9.95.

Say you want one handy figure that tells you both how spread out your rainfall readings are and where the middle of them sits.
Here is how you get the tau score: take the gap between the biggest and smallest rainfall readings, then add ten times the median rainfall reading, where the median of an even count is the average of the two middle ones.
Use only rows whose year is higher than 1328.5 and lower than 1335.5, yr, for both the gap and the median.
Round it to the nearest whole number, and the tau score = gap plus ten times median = 1466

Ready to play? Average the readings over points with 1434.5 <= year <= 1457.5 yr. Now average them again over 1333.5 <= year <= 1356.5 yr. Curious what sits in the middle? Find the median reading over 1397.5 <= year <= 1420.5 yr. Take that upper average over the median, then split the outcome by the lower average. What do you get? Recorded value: 0.0075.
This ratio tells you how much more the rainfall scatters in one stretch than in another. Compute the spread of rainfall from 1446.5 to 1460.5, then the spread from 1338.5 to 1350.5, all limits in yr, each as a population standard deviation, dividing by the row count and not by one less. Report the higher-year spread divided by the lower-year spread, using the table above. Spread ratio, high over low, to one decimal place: 2.5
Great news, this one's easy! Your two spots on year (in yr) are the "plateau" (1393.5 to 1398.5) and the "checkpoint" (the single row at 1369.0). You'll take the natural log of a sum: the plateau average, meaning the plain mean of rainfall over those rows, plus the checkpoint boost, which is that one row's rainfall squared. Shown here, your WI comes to 9.66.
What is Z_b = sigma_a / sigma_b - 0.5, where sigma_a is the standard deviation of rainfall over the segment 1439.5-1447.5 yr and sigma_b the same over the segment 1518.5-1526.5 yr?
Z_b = 0.15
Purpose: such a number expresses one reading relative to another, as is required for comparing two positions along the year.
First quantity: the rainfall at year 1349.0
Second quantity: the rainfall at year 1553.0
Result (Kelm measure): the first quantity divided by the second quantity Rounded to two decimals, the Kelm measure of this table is 0.81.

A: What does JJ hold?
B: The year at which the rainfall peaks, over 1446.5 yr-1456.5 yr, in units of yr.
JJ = 1456.0 yr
